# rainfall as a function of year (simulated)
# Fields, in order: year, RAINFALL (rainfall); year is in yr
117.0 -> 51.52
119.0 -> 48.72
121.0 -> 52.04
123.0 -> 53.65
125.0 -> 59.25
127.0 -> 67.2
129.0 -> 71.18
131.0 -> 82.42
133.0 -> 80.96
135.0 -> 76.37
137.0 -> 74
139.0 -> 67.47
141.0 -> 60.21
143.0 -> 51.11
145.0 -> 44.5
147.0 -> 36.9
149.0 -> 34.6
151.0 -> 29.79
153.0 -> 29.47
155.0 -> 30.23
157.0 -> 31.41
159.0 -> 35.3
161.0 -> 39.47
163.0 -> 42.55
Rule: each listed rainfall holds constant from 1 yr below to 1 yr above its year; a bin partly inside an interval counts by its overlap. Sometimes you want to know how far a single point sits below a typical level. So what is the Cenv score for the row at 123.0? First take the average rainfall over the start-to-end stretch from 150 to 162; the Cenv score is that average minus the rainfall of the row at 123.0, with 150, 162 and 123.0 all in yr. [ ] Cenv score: -21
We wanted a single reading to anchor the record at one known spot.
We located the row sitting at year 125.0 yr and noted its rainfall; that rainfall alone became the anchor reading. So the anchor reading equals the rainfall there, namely 59.25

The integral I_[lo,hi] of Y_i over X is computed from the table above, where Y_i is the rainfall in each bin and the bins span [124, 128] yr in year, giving 253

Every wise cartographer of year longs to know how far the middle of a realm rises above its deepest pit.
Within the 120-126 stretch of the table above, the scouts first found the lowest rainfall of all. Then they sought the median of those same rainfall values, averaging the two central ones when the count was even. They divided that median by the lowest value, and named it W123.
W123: 1.03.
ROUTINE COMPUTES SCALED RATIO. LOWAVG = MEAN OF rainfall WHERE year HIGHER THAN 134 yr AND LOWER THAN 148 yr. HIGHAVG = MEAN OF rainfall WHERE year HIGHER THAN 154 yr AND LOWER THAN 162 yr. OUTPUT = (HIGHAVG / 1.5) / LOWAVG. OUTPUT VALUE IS 0.39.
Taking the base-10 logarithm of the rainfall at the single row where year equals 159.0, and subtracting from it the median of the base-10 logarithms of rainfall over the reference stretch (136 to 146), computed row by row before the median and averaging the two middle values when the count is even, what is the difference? -0.23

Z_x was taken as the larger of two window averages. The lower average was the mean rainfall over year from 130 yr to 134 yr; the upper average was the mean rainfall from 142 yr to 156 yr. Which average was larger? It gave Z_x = 82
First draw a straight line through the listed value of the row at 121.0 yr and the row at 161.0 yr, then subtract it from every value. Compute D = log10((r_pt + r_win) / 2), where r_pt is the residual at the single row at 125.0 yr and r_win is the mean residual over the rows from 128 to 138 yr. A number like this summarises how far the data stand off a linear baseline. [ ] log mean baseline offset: 1.3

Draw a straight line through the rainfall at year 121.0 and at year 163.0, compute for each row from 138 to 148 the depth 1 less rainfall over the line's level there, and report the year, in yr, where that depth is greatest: 147.0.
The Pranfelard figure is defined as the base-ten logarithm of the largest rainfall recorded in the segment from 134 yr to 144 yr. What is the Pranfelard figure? 1.88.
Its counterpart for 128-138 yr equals 1.92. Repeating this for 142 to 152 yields 1.71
